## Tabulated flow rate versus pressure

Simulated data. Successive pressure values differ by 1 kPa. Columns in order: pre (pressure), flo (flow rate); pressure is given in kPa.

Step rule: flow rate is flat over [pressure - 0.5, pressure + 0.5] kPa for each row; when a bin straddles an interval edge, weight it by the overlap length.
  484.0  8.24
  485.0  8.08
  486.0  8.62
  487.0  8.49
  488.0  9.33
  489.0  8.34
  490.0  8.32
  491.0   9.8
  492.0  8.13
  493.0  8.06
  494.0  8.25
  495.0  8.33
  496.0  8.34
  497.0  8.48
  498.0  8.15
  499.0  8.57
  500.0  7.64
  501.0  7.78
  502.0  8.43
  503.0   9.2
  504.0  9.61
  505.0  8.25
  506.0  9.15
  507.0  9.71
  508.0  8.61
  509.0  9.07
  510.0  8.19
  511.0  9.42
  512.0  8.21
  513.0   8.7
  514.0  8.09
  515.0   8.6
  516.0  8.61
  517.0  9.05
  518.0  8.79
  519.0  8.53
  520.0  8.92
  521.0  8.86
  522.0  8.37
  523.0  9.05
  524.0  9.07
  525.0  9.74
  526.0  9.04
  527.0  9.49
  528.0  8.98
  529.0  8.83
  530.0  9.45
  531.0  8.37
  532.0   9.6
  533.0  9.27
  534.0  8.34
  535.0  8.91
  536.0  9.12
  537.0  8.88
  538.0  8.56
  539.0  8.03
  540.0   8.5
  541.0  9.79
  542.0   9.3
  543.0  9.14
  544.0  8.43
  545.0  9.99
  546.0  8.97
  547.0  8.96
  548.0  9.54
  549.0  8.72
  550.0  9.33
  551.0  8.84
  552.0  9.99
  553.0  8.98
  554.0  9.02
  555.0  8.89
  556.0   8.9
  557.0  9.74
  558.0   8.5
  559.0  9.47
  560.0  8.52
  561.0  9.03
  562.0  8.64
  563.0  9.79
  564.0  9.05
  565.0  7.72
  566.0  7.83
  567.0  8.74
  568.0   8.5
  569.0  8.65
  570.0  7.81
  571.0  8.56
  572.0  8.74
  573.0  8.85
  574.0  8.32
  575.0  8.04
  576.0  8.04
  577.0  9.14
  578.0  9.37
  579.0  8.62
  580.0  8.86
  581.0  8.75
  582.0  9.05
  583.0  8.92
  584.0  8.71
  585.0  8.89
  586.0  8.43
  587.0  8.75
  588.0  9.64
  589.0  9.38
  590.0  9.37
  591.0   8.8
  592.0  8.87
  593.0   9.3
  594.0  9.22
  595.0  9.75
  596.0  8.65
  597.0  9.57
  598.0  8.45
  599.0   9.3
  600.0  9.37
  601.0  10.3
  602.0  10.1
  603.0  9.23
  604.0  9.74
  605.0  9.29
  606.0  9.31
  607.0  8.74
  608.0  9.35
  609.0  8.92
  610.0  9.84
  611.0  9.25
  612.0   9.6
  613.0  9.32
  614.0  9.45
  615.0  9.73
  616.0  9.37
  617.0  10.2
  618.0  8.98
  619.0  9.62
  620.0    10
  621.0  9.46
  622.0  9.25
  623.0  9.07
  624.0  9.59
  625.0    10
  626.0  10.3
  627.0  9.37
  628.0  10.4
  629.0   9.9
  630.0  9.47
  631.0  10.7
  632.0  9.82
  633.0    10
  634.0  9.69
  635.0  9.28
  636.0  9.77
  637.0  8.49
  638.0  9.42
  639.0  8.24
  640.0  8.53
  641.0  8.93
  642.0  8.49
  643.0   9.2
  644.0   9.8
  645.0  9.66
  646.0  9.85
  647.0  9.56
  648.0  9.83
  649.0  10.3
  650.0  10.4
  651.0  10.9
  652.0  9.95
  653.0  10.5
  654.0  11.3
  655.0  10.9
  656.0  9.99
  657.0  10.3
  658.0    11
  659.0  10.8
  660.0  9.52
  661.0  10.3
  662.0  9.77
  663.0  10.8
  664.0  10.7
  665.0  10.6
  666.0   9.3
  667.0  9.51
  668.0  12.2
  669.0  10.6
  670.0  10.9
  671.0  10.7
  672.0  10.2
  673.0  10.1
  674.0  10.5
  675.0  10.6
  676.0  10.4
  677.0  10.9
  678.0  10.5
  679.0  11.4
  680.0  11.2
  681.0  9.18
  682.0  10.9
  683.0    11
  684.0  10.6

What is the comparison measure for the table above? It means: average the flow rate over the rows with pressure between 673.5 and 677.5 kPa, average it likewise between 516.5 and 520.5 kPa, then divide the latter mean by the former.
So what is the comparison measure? 0.83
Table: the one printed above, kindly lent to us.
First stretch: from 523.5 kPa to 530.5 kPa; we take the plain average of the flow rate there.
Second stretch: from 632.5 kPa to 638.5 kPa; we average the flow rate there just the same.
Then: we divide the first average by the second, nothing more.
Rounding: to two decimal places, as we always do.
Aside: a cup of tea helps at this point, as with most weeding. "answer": 0.98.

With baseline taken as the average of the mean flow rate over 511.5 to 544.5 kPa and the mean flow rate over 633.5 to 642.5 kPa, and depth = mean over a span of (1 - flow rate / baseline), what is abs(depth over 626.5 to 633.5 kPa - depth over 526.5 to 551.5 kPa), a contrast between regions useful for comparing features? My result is 0.11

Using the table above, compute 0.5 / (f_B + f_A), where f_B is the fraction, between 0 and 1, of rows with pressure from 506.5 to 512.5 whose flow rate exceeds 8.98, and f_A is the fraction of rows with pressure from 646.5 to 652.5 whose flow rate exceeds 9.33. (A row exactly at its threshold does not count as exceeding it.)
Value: 0.33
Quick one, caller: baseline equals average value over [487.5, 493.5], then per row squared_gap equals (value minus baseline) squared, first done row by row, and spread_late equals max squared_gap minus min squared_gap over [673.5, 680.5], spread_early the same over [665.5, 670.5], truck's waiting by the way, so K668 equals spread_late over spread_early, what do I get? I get 0.4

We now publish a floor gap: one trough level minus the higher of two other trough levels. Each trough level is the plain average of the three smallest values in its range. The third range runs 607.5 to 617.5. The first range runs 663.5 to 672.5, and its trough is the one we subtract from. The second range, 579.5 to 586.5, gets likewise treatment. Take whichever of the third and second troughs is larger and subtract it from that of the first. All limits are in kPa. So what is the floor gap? 0.5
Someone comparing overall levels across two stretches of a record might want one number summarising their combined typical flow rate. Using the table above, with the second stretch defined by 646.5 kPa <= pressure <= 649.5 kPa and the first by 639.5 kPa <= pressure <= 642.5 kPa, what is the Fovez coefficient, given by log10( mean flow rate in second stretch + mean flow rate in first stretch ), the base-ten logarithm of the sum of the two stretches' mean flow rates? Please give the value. 1.27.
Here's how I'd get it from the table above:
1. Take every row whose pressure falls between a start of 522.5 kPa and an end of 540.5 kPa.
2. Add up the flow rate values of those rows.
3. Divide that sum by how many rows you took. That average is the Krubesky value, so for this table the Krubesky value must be 9.0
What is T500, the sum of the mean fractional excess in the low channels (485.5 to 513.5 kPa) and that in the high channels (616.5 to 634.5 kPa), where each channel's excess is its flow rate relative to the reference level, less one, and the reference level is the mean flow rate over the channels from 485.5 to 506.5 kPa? 0.153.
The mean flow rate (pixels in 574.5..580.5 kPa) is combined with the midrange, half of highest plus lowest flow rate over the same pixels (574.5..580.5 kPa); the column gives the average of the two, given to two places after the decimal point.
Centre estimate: 8.69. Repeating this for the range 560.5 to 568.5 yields 8.71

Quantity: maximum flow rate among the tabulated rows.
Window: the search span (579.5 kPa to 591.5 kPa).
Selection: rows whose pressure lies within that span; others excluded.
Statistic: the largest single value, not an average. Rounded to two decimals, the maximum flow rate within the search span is 9.64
